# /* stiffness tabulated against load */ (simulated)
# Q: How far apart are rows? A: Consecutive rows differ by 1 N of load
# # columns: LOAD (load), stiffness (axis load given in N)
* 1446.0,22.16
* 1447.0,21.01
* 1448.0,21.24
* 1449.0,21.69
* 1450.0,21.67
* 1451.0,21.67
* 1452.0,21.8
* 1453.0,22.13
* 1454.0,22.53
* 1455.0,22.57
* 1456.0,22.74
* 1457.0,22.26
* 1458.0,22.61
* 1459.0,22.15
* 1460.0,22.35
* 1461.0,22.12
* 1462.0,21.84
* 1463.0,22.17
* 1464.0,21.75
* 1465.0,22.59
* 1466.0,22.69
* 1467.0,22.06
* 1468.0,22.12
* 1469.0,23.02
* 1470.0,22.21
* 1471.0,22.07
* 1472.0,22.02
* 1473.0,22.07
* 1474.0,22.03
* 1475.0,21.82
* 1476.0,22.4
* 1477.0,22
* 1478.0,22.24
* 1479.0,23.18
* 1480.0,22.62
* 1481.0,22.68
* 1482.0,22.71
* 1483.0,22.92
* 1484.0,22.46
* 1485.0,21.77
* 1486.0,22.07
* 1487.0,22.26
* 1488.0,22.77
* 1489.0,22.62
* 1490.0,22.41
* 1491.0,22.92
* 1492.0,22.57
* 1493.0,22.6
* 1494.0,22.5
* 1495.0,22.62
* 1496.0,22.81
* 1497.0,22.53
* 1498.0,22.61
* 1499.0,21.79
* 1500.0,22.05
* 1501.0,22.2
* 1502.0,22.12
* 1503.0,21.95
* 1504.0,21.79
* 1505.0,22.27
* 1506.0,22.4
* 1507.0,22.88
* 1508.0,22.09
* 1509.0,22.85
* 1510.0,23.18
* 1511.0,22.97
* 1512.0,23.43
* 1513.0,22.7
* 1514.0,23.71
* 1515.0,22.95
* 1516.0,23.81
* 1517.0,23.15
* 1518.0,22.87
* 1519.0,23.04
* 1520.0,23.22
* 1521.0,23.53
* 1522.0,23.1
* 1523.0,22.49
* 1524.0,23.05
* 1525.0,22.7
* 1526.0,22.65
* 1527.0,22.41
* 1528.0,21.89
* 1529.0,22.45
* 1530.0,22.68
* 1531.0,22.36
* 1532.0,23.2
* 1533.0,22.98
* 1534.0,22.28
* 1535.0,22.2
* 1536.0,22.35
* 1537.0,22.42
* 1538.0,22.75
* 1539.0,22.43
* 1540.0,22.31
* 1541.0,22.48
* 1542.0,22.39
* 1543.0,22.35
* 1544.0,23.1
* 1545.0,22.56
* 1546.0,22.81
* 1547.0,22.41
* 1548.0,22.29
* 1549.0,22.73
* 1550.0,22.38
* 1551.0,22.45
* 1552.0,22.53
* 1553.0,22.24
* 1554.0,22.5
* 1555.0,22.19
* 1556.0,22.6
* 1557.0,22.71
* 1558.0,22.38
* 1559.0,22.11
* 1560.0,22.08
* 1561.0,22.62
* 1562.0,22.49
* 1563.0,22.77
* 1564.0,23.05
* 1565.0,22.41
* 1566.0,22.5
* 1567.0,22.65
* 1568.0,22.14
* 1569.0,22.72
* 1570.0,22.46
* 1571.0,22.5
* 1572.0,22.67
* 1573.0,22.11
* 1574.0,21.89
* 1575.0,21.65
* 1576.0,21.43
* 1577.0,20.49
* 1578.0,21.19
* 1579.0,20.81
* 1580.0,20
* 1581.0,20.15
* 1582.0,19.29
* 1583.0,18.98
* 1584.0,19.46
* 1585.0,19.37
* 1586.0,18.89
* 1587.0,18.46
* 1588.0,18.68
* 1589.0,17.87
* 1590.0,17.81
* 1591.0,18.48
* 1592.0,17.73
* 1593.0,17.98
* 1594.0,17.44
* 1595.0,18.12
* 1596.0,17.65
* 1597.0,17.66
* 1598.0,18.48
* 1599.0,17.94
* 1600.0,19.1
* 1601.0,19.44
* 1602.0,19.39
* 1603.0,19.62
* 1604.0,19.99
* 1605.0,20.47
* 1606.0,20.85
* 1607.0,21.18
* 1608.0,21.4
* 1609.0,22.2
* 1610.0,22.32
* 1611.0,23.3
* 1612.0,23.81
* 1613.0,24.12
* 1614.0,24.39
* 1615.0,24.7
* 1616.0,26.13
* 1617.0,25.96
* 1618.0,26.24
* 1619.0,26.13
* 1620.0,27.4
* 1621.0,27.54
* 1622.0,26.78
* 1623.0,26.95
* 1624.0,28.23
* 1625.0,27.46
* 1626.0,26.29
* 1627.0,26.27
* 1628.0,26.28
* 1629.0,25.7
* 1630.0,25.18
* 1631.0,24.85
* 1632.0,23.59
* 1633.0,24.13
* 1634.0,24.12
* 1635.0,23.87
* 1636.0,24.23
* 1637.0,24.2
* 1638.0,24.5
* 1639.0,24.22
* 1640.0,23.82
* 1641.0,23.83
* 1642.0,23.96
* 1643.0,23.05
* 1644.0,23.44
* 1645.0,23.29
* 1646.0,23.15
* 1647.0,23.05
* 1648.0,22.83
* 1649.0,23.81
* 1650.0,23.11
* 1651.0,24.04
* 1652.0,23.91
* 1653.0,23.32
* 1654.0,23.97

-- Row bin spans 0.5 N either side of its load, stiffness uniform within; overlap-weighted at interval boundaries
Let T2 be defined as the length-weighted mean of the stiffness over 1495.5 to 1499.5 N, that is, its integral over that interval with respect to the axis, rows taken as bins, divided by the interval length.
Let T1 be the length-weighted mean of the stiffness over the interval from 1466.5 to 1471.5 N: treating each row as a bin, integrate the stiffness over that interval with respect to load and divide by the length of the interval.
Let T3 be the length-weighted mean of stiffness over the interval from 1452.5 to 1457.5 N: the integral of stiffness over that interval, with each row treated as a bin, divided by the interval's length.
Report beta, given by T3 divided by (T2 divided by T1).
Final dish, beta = 22.3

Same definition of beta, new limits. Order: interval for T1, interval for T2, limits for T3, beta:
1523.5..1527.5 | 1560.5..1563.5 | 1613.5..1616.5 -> 25.2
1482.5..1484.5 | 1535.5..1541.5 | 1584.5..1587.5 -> 19.1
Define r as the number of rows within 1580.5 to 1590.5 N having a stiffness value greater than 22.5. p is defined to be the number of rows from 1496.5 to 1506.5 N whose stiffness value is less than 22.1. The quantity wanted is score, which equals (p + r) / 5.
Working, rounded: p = 4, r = 0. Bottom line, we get 0.8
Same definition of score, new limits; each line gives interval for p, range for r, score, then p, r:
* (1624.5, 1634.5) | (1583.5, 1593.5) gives 0.0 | 0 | 0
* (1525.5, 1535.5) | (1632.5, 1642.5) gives 2.2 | 1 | 10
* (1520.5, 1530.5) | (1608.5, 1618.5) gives 1.8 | 1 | 8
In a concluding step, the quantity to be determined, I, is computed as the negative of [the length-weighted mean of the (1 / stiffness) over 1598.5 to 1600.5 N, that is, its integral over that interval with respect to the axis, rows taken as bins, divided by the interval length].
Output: -0.054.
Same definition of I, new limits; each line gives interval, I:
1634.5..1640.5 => -0.041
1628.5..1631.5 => -0.040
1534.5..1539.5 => -0.045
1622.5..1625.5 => -0.036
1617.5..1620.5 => -0.038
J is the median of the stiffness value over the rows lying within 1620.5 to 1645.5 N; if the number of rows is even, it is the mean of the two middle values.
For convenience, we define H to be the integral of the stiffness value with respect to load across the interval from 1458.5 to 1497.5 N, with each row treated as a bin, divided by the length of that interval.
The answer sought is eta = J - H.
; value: 1.9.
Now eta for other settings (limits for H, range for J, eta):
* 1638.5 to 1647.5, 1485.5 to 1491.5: -1.0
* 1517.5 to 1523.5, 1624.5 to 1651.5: 1.0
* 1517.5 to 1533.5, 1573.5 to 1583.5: -2.1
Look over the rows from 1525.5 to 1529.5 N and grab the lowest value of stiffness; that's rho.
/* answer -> 21.89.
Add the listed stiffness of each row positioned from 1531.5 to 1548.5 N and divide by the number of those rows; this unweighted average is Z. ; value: 22.5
